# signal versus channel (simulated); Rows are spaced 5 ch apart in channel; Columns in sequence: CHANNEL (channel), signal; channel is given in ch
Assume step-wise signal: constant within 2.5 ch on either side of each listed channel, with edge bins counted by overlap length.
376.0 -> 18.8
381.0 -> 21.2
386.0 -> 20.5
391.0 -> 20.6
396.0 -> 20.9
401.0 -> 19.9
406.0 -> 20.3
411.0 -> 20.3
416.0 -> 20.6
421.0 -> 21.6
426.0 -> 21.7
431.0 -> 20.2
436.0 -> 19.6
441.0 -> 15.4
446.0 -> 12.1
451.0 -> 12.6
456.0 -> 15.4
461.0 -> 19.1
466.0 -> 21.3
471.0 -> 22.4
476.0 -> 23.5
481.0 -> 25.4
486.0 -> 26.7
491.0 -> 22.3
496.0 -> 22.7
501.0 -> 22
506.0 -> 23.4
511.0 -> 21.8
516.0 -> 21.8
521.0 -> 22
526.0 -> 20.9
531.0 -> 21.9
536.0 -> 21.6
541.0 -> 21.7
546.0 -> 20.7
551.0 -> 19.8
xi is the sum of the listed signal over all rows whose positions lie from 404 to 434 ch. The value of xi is 125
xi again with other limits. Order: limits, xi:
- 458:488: 138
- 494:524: 134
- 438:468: 96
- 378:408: 123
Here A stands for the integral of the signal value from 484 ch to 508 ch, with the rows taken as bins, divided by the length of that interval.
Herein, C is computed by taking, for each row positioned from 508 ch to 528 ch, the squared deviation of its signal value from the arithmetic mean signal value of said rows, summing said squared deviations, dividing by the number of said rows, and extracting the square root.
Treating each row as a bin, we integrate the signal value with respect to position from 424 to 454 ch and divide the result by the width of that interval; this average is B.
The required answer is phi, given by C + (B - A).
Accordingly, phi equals -6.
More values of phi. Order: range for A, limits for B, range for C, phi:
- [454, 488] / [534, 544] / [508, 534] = 0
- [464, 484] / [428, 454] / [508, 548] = -7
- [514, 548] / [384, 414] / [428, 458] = 2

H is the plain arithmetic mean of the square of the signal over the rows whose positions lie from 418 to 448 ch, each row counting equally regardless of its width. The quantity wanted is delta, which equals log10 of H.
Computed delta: 2.55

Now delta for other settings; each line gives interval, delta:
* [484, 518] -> 2.72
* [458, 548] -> 2.70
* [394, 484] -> 2.60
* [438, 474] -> 2.48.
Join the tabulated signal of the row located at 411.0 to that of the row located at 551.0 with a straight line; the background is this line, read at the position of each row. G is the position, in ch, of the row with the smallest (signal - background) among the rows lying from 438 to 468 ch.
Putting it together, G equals 446.0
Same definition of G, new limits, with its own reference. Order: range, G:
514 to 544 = 526.0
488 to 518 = 511.0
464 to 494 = 466.0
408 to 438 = 436.0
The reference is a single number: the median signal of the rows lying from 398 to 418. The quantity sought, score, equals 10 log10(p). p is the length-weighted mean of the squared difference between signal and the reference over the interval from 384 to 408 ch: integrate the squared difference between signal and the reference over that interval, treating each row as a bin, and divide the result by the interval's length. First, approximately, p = 0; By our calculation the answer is -9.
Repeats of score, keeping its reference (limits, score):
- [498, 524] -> 6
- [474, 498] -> 13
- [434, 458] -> 16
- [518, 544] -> 3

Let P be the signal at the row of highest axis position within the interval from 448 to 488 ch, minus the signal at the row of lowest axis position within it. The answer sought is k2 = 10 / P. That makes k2 1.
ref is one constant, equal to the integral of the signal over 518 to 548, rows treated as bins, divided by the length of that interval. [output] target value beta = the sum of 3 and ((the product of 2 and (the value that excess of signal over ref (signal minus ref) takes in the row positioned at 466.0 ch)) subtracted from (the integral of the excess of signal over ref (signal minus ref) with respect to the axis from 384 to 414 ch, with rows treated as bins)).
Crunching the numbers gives -29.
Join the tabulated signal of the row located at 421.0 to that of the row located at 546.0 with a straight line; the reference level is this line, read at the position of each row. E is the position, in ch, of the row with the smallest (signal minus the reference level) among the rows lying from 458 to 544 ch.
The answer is 461.0 ch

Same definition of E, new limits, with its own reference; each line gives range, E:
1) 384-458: 446.0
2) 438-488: 446.0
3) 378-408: 401.0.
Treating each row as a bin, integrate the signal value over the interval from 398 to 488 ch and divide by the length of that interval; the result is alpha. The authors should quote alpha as 19.9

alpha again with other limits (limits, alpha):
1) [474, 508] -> 23.7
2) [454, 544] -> 22.0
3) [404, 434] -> 20.8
